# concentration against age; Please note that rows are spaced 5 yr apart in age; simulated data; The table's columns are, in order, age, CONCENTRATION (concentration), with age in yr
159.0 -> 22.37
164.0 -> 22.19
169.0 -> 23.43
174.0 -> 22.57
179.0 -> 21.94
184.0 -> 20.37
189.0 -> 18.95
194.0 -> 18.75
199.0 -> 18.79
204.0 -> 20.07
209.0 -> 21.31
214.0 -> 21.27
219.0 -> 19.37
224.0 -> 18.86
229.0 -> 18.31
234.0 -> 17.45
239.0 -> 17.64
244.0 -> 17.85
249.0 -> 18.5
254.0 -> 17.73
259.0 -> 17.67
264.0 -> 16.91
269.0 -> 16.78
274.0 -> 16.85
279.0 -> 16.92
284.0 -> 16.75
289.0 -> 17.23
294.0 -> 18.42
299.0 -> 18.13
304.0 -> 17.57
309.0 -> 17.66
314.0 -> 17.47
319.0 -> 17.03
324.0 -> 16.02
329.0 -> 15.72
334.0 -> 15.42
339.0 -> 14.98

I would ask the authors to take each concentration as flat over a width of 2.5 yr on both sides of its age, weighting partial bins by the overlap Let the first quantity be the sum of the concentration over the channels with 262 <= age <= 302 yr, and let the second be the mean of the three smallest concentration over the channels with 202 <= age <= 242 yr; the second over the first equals 0.1290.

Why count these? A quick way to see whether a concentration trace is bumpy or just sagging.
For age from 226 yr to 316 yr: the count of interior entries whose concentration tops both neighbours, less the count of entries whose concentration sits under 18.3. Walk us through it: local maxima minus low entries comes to -11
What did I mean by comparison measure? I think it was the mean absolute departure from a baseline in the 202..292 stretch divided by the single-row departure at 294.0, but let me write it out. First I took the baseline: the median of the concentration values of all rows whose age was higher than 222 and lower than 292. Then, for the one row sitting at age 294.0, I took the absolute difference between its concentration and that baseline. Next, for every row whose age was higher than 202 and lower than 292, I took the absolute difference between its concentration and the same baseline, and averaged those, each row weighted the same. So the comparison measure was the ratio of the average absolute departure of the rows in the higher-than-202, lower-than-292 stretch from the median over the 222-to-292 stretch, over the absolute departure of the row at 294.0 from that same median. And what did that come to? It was 1.2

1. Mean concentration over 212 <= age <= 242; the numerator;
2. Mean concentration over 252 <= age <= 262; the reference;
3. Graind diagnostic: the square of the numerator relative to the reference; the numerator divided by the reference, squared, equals 1.13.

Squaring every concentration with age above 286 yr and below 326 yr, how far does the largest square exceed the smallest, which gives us 83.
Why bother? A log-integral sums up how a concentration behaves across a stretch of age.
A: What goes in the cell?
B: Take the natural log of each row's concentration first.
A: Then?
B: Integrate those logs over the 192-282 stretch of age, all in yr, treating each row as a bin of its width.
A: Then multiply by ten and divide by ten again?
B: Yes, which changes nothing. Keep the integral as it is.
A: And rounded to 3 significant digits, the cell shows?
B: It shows 262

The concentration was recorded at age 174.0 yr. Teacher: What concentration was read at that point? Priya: 22.57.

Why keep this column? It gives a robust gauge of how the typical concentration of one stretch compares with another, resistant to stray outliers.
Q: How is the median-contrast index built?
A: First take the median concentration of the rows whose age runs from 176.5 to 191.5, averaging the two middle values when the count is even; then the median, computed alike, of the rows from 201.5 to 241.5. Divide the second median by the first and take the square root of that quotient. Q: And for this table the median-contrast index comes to 0.97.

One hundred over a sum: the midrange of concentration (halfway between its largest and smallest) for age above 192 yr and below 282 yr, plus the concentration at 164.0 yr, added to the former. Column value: 2.43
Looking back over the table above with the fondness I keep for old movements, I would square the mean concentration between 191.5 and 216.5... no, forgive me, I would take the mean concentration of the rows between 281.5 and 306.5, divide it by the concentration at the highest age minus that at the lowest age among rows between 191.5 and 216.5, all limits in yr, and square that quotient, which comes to 49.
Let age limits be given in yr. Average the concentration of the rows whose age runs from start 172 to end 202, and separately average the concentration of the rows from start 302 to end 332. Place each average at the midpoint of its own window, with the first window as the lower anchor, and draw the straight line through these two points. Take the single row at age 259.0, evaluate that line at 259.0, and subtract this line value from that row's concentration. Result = -0.7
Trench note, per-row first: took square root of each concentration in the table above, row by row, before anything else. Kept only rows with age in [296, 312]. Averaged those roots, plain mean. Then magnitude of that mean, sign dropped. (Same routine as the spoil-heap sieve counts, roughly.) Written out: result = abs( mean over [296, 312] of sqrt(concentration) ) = 4.22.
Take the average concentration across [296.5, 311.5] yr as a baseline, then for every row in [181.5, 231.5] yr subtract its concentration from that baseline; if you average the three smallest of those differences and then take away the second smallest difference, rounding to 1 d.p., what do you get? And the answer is 0.3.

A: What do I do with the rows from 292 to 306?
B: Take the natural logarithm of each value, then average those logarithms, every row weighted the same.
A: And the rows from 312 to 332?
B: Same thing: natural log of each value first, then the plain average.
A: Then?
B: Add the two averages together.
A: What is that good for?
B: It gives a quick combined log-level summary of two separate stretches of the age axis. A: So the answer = 5.70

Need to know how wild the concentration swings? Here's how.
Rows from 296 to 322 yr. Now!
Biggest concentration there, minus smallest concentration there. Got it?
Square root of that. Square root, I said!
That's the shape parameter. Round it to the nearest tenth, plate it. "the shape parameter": 1.0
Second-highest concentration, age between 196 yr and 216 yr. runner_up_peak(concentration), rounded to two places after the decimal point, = 21.27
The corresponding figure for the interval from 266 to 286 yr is 16.85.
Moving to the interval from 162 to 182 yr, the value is 22.57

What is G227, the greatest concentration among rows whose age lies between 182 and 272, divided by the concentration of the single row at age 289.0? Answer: 1.24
